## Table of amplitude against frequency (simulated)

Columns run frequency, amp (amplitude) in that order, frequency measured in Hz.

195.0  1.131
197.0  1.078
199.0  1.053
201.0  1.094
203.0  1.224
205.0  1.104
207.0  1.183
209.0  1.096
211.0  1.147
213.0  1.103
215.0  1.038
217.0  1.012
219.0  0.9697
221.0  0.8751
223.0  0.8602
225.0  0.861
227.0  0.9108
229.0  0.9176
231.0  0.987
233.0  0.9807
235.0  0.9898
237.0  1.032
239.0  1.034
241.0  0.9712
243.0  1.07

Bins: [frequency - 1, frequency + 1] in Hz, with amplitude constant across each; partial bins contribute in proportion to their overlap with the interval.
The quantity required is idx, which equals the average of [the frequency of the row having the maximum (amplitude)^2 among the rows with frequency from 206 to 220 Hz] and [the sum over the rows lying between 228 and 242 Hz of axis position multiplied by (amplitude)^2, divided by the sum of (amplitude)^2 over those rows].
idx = 221.1 Hz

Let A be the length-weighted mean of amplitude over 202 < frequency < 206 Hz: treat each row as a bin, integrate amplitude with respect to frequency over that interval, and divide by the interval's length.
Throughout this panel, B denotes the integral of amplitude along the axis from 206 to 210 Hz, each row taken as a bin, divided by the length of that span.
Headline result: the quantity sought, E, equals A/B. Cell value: 1.02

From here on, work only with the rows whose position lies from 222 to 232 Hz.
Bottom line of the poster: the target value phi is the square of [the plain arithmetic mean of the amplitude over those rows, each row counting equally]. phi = 0.8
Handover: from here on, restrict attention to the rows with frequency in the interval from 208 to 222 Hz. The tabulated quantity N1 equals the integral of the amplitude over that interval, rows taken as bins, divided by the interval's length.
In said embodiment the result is 1.03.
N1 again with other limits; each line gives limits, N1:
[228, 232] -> 0.95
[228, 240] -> 0.99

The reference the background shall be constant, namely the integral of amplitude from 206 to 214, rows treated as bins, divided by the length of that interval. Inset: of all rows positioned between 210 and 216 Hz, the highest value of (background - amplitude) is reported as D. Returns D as 0.09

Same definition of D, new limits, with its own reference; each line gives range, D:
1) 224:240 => 0.27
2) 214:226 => 0.27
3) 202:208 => 0.03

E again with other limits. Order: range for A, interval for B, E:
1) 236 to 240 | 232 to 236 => 1.05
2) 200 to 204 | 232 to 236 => 1.18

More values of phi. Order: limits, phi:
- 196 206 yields 1.2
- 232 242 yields 1.0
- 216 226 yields 0.8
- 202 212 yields 1.3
